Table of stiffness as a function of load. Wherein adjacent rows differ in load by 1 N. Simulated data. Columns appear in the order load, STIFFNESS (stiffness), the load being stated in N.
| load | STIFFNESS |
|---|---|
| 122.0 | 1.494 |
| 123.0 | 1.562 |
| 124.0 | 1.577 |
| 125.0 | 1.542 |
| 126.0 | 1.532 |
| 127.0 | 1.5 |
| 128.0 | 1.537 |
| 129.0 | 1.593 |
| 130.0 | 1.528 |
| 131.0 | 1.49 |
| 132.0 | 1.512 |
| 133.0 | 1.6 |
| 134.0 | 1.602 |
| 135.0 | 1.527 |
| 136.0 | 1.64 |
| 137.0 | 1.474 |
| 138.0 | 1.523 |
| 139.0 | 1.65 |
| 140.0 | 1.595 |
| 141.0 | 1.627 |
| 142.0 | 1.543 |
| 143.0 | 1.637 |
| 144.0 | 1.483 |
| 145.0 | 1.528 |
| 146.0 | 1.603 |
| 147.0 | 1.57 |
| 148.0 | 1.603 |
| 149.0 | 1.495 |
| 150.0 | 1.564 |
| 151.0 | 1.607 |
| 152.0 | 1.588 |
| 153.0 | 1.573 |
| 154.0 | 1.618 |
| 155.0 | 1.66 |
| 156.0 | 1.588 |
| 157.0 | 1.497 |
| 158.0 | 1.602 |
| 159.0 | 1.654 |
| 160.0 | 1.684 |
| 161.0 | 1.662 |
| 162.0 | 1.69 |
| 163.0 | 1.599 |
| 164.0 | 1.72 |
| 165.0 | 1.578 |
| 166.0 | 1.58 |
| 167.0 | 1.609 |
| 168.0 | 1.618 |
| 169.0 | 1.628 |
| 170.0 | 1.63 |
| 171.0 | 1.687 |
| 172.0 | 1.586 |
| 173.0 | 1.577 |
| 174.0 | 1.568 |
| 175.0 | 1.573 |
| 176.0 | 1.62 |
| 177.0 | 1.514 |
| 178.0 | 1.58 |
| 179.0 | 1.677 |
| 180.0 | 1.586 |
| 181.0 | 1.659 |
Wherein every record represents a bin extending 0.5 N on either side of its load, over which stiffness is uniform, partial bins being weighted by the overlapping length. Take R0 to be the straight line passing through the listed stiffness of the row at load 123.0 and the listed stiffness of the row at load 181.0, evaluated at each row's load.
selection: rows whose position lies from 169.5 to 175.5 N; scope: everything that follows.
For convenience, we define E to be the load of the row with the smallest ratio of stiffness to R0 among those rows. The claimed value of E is 174.0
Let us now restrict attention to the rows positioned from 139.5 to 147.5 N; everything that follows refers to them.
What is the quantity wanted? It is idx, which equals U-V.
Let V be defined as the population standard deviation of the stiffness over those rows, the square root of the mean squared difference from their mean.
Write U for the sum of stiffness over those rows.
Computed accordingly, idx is 12.5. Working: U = 12.6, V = 0.049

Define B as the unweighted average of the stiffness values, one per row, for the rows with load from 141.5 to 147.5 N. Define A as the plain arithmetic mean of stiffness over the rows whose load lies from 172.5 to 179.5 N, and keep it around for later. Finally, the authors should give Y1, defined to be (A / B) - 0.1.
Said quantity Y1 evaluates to 0.92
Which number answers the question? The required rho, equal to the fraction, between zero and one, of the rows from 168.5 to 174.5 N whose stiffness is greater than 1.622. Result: 0.50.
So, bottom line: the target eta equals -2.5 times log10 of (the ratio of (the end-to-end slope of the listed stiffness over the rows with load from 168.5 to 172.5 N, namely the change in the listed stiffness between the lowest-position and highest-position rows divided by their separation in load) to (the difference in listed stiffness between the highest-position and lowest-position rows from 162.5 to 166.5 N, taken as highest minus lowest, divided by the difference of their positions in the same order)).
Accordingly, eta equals -0.9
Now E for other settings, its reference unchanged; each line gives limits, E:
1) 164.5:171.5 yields 165.0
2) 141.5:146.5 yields 144.0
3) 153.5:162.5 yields 157.0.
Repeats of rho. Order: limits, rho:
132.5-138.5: 0.17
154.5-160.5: 0.50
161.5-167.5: 0.33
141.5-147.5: 0.17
